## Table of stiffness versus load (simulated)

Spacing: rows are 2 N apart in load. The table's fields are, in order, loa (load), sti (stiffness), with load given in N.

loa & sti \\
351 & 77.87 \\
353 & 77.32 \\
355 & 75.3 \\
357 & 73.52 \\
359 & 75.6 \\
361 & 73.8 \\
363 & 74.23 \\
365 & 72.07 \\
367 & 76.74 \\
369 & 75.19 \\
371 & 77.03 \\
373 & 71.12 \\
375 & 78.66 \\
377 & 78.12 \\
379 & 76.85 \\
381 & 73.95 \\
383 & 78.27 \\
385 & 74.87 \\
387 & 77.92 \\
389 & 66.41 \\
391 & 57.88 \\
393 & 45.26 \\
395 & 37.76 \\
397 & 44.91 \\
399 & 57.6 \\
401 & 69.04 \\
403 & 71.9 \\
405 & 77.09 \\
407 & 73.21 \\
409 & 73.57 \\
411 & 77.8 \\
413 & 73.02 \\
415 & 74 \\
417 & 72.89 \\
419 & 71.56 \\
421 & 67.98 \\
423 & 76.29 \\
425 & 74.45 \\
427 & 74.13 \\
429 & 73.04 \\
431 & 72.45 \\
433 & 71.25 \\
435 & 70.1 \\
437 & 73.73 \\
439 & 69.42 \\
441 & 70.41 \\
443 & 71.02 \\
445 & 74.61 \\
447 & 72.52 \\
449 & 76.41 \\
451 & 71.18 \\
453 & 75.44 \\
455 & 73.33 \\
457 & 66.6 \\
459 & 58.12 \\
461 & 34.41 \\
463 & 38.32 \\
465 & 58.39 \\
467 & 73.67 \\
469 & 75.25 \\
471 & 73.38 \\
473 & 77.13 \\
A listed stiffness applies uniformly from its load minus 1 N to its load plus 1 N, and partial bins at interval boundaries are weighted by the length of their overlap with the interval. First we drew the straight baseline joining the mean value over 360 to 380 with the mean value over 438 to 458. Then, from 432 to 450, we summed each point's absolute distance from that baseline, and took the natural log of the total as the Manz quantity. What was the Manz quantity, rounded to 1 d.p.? 2.9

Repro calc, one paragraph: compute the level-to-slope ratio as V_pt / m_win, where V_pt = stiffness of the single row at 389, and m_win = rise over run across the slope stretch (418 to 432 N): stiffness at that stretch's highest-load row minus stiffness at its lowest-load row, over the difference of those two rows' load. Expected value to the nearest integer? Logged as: 895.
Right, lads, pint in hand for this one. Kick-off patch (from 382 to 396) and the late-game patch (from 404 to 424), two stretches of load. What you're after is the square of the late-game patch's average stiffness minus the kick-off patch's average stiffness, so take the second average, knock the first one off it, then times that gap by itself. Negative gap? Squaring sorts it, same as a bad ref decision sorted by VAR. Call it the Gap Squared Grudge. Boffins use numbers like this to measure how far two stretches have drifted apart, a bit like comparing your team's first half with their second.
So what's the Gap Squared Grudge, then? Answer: 124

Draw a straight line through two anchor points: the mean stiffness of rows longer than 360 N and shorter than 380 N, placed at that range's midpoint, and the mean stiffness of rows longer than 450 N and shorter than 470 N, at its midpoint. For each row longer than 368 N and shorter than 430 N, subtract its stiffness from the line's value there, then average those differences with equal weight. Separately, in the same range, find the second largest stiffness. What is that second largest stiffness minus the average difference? 77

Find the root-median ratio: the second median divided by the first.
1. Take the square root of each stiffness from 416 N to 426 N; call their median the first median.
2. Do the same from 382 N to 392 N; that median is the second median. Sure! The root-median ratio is 1.01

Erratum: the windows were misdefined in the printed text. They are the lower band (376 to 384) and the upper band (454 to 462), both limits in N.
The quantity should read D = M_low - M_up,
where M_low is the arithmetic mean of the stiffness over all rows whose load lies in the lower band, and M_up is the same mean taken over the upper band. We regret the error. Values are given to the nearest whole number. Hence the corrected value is 19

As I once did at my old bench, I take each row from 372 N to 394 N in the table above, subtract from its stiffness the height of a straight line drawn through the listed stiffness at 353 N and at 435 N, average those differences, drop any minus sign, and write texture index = 3.8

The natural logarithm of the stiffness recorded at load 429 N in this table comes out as 4.29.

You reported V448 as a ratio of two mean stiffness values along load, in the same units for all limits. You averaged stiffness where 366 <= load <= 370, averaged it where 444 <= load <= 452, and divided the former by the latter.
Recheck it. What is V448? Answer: 1.03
